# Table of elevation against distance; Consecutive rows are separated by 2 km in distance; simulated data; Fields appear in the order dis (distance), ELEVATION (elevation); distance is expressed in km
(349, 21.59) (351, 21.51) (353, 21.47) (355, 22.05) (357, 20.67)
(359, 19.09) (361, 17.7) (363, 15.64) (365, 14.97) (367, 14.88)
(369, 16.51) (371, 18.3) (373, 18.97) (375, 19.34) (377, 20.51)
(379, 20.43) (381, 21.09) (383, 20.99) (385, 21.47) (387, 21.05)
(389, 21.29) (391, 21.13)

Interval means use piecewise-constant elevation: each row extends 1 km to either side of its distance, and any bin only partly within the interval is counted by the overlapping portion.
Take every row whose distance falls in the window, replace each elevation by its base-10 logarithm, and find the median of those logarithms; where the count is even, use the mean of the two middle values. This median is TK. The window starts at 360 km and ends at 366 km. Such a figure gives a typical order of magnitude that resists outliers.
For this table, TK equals 1.19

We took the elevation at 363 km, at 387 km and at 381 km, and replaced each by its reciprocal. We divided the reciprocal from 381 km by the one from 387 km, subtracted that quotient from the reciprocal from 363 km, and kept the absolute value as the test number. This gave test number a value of 0.93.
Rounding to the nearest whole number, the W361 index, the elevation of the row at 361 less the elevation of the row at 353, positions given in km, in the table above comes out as -4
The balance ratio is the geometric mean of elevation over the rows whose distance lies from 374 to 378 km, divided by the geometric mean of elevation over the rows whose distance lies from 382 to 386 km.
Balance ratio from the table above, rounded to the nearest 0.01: 0.94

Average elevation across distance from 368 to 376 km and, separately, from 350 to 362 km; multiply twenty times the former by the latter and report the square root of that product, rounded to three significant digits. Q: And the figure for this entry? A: 86.4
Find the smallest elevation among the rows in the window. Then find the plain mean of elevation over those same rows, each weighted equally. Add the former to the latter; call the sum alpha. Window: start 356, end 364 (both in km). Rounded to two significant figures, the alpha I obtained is 34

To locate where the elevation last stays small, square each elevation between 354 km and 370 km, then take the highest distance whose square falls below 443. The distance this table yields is 369 km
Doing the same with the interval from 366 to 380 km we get 379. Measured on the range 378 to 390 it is 383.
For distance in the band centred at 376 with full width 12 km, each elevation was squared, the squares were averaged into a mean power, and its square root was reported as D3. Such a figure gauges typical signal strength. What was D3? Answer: 19.8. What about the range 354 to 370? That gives 17.9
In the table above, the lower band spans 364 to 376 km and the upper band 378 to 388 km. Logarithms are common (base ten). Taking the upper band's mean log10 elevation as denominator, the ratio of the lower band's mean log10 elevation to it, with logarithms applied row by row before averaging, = 0.93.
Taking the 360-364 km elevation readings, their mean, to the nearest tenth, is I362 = 16.7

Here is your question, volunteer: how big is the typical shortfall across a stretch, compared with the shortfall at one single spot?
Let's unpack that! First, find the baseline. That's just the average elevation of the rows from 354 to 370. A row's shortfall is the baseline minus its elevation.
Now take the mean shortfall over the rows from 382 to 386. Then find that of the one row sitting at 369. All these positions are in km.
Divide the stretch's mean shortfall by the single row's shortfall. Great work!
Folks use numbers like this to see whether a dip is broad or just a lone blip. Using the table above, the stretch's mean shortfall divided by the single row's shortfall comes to -3.0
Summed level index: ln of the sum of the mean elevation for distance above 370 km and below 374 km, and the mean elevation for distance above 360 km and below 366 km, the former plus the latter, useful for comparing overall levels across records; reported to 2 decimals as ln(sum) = 3.55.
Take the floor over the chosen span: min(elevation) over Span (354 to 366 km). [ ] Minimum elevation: 14.97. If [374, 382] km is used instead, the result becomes 19.34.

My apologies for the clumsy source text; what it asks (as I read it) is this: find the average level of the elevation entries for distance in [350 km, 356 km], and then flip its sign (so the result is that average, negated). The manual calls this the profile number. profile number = -21.7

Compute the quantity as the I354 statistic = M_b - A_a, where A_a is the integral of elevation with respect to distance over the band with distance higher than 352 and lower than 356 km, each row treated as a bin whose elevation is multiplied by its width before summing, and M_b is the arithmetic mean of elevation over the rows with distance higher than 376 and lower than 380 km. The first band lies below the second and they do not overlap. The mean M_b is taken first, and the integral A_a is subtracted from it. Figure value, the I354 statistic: -67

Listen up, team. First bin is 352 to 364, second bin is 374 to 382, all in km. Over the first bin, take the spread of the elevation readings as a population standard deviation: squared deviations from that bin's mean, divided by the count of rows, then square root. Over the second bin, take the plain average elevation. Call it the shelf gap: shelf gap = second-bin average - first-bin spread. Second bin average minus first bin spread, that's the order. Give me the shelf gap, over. 18.1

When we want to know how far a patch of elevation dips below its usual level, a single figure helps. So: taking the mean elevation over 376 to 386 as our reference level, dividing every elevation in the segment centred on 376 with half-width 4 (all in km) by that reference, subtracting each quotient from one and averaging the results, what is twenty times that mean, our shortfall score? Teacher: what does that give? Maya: 1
